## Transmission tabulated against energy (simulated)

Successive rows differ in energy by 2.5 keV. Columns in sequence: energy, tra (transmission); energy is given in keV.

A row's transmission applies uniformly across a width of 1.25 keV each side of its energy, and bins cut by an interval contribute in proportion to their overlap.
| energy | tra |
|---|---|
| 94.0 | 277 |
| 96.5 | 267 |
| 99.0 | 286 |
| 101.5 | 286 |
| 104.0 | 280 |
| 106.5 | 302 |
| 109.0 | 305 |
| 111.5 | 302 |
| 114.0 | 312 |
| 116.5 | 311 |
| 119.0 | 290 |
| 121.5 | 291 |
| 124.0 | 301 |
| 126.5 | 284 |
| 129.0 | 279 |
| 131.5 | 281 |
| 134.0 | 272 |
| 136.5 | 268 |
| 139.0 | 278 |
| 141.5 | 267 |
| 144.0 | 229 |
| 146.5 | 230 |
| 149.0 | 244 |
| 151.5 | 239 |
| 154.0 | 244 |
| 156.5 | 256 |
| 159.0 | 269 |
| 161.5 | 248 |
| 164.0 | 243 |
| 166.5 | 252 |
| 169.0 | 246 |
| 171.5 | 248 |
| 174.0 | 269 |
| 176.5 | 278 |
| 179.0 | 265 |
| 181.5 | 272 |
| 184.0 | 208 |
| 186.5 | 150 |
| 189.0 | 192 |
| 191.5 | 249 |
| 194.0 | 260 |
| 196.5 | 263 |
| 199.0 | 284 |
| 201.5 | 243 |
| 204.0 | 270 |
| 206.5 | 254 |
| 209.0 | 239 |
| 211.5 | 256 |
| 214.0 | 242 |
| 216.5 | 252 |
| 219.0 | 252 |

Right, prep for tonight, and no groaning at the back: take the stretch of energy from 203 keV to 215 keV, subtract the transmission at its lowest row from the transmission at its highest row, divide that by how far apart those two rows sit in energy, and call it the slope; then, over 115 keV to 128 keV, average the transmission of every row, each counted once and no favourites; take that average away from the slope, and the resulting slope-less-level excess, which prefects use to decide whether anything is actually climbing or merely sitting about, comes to -298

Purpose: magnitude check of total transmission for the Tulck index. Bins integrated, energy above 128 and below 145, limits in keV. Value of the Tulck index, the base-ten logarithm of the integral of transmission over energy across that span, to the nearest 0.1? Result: 3.7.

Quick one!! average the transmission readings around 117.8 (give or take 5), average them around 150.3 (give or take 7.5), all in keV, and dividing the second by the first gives 0.80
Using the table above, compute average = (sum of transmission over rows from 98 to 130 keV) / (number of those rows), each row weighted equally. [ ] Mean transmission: 295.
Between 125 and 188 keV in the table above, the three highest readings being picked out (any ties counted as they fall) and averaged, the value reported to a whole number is 281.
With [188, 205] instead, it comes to 272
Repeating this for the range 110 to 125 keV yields 308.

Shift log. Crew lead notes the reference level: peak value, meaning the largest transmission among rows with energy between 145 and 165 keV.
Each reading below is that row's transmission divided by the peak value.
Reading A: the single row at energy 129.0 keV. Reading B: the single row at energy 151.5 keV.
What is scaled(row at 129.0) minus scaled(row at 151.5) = 0.15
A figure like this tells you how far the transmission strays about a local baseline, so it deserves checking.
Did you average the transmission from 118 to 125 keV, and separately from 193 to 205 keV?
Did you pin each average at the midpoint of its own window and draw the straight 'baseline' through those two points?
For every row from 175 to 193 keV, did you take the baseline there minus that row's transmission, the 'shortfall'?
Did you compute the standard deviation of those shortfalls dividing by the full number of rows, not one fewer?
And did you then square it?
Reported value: 1903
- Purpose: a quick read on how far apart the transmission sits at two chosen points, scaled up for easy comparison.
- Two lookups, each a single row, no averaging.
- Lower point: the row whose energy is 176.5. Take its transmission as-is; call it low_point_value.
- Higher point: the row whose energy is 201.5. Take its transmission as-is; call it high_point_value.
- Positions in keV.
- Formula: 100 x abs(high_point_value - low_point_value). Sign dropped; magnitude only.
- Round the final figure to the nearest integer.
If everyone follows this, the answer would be 3500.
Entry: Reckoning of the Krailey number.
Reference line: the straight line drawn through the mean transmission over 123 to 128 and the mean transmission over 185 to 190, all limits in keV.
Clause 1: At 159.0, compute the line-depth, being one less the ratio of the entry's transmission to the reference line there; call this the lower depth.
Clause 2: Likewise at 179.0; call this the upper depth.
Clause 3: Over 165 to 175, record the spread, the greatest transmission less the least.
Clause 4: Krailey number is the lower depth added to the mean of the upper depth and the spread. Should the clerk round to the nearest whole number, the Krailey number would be 11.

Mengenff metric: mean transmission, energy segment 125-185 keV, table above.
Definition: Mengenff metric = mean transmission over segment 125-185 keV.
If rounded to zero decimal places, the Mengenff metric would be 257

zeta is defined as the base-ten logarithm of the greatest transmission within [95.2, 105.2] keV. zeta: 2.456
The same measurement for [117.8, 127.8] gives 2.479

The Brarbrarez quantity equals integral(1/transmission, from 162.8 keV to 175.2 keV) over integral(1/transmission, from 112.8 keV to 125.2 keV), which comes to 1.20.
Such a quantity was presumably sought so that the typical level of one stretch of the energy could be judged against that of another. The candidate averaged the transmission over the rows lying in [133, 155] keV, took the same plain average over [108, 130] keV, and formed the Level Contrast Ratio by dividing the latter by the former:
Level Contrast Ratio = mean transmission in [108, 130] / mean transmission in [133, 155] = 1.18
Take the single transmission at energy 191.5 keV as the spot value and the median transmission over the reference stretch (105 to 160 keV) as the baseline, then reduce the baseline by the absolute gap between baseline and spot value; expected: 249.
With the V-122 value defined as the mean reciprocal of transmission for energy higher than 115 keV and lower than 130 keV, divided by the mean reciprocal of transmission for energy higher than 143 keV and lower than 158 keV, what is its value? 0.82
